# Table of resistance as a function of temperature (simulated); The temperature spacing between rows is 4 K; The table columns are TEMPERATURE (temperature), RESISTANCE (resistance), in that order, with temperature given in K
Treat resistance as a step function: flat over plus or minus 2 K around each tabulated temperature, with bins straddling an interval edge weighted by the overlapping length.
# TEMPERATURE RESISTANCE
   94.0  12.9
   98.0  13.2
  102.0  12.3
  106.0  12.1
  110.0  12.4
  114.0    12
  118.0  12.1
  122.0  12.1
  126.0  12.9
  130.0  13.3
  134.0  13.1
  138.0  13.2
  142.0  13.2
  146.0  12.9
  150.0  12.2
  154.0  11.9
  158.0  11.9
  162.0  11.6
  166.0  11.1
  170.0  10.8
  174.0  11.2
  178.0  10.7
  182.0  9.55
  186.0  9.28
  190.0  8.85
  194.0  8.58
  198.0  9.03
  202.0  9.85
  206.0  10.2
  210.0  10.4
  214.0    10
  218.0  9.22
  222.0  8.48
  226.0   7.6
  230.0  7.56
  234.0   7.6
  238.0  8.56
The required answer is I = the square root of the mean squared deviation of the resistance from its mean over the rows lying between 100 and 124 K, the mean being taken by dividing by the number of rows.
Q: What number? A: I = 0.14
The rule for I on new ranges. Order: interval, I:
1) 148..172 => 0.49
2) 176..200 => 0.68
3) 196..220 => 0.50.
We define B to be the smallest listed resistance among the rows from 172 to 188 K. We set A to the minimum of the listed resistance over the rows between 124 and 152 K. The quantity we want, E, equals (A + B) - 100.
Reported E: -78.5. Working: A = 12.2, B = 9.28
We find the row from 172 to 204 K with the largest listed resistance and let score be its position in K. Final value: 174.0 K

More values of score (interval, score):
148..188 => 150.0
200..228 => 210.0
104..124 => 110.0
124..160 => 130.0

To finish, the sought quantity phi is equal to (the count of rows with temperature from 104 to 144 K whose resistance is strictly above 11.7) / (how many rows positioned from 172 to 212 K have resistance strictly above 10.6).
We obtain 5.0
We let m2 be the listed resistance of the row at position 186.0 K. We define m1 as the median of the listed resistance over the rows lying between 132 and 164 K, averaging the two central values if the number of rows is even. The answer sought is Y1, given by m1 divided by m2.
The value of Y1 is 1.35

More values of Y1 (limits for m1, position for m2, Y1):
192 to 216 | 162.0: 0.86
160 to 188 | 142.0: 0.82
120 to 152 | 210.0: 1.25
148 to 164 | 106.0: 0.98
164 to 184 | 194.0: 1.26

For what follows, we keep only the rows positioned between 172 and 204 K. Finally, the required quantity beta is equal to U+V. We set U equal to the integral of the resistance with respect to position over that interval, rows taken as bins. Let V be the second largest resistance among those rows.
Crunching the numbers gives 319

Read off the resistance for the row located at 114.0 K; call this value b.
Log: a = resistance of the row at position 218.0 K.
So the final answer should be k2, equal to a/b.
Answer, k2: 0.8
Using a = 9.22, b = 12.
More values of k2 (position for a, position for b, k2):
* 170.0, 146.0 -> 0.8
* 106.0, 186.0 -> 1.3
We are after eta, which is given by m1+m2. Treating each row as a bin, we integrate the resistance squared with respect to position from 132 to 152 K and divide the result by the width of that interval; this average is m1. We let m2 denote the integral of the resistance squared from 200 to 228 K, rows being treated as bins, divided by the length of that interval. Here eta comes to 256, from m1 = 167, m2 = 89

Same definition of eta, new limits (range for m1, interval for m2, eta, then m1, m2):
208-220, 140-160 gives 252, 98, 155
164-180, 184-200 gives 200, 120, 80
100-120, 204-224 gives 242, 148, 94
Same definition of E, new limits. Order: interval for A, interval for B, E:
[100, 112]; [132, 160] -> -76.0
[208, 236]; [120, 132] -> -80.3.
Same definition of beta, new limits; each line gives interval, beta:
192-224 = 313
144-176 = 387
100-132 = 410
